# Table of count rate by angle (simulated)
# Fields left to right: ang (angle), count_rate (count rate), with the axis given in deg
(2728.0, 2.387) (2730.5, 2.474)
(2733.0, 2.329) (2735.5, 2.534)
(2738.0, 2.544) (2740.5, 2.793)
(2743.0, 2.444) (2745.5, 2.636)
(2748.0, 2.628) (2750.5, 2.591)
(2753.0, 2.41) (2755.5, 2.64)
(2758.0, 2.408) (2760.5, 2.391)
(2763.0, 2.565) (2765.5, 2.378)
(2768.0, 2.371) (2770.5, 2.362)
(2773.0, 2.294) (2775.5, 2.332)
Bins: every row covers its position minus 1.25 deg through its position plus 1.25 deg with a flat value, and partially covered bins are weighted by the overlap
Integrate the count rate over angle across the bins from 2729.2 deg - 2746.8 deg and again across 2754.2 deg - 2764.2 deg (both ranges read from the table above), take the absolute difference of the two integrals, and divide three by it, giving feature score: 0.15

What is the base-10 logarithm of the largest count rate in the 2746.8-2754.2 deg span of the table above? 0.420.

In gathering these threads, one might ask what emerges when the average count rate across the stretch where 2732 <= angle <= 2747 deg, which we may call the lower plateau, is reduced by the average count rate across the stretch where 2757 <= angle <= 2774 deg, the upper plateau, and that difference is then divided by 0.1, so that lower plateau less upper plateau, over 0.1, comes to 1.5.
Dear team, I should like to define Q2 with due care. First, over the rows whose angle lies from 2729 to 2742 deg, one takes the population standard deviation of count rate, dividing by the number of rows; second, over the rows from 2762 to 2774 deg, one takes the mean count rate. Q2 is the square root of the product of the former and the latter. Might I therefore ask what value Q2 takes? 0.60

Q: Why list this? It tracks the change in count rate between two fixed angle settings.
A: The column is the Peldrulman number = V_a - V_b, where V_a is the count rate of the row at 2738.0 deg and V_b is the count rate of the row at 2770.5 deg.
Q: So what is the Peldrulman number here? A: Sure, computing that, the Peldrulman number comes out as 0.2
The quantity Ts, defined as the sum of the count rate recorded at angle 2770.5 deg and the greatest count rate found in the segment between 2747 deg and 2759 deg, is 5.00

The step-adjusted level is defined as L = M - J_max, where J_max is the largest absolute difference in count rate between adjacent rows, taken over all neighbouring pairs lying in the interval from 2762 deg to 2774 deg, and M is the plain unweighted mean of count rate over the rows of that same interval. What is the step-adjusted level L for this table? 2.21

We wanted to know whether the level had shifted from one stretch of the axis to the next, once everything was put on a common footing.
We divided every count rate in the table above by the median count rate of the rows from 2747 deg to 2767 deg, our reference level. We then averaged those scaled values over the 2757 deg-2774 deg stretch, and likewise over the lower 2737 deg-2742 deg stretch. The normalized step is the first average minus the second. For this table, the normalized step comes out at -0.11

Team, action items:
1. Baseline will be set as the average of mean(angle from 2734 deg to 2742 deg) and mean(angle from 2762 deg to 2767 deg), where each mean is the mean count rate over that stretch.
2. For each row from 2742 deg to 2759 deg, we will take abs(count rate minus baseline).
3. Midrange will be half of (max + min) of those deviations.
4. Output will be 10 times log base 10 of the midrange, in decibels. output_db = -10.4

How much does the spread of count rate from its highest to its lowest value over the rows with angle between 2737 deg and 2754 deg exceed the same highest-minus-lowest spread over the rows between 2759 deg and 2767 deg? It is 0.20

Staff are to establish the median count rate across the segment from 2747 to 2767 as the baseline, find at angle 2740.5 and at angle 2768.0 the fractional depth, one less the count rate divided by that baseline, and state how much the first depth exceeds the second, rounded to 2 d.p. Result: -0.17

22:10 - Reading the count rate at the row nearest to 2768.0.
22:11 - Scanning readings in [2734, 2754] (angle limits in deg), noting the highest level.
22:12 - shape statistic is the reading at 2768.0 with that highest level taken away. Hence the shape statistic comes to -0.42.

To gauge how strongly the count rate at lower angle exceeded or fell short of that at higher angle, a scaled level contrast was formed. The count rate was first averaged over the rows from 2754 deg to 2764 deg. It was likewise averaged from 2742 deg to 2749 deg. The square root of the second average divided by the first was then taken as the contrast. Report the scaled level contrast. 1.01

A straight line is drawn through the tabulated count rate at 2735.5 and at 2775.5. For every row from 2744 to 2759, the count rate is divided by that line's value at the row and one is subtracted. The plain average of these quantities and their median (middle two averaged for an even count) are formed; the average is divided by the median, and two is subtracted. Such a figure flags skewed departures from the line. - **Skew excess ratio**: -1.3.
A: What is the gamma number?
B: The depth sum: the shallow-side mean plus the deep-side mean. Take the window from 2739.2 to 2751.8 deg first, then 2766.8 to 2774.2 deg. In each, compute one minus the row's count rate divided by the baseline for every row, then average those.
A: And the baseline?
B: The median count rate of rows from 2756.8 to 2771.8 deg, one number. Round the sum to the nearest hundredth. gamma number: -0.08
